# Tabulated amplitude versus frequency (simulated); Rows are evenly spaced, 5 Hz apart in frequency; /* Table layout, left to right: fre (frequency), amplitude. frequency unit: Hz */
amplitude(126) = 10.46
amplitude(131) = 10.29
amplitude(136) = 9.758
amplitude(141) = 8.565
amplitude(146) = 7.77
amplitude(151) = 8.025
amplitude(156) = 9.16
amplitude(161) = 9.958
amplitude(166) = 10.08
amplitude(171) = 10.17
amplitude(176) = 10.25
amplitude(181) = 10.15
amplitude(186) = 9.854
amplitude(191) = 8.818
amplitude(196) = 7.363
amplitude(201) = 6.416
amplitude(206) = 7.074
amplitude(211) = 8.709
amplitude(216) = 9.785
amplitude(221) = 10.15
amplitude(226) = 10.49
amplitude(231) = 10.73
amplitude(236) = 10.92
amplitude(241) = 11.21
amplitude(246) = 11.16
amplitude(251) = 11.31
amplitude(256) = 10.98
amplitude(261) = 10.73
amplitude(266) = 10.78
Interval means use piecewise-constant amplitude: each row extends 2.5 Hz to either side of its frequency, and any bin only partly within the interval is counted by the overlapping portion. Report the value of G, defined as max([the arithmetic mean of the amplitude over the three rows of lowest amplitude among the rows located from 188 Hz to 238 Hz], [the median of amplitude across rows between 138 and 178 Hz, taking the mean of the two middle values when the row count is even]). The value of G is 9.6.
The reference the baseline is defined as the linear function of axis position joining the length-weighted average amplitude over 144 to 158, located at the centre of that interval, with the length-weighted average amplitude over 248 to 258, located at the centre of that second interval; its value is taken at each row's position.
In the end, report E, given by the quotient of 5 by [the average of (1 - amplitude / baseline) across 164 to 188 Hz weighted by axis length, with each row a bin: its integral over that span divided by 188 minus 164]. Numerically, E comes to -41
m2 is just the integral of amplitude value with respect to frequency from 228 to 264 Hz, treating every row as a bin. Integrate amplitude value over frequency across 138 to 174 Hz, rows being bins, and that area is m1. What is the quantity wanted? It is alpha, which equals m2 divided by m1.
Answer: 1.20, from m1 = 329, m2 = 396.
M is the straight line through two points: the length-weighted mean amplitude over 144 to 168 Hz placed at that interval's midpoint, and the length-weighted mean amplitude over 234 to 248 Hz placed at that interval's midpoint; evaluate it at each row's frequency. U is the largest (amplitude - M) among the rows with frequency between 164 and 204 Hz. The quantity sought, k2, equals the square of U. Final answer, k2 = 0.7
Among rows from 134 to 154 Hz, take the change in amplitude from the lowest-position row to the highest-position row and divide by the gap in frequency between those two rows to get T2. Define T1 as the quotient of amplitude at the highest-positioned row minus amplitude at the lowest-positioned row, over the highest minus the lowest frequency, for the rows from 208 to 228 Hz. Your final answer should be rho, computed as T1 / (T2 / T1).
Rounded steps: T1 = 0.12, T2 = -0.12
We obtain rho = -0.12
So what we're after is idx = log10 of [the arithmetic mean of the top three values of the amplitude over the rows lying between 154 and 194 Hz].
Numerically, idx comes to 1.01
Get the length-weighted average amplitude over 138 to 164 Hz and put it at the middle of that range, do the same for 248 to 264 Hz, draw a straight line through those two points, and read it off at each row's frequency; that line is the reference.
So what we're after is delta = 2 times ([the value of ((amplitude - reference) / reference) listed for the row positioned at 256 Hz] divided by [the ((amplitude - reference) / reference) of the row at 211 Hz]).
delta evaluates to 0.0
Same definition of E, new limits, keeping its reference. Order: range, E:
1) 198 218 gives 25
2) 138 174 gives -63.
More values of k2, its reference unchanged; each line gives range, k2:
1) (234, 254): 0.0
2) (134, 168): 1.6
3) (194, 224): 0.2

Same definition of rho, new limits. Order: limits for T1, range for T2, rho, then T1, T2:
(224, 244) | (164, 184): 0.49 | 0.05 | 0.00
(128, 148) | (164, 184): 6.05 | -0.17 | 0.00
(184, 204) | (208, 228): 0.44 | -0.23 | 0.12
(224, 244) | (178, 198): -0.01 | 0.05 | -0.19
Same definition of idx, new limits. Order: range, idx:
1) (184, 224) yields 1.00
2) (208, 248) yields 1.05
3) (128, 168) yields 1.00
